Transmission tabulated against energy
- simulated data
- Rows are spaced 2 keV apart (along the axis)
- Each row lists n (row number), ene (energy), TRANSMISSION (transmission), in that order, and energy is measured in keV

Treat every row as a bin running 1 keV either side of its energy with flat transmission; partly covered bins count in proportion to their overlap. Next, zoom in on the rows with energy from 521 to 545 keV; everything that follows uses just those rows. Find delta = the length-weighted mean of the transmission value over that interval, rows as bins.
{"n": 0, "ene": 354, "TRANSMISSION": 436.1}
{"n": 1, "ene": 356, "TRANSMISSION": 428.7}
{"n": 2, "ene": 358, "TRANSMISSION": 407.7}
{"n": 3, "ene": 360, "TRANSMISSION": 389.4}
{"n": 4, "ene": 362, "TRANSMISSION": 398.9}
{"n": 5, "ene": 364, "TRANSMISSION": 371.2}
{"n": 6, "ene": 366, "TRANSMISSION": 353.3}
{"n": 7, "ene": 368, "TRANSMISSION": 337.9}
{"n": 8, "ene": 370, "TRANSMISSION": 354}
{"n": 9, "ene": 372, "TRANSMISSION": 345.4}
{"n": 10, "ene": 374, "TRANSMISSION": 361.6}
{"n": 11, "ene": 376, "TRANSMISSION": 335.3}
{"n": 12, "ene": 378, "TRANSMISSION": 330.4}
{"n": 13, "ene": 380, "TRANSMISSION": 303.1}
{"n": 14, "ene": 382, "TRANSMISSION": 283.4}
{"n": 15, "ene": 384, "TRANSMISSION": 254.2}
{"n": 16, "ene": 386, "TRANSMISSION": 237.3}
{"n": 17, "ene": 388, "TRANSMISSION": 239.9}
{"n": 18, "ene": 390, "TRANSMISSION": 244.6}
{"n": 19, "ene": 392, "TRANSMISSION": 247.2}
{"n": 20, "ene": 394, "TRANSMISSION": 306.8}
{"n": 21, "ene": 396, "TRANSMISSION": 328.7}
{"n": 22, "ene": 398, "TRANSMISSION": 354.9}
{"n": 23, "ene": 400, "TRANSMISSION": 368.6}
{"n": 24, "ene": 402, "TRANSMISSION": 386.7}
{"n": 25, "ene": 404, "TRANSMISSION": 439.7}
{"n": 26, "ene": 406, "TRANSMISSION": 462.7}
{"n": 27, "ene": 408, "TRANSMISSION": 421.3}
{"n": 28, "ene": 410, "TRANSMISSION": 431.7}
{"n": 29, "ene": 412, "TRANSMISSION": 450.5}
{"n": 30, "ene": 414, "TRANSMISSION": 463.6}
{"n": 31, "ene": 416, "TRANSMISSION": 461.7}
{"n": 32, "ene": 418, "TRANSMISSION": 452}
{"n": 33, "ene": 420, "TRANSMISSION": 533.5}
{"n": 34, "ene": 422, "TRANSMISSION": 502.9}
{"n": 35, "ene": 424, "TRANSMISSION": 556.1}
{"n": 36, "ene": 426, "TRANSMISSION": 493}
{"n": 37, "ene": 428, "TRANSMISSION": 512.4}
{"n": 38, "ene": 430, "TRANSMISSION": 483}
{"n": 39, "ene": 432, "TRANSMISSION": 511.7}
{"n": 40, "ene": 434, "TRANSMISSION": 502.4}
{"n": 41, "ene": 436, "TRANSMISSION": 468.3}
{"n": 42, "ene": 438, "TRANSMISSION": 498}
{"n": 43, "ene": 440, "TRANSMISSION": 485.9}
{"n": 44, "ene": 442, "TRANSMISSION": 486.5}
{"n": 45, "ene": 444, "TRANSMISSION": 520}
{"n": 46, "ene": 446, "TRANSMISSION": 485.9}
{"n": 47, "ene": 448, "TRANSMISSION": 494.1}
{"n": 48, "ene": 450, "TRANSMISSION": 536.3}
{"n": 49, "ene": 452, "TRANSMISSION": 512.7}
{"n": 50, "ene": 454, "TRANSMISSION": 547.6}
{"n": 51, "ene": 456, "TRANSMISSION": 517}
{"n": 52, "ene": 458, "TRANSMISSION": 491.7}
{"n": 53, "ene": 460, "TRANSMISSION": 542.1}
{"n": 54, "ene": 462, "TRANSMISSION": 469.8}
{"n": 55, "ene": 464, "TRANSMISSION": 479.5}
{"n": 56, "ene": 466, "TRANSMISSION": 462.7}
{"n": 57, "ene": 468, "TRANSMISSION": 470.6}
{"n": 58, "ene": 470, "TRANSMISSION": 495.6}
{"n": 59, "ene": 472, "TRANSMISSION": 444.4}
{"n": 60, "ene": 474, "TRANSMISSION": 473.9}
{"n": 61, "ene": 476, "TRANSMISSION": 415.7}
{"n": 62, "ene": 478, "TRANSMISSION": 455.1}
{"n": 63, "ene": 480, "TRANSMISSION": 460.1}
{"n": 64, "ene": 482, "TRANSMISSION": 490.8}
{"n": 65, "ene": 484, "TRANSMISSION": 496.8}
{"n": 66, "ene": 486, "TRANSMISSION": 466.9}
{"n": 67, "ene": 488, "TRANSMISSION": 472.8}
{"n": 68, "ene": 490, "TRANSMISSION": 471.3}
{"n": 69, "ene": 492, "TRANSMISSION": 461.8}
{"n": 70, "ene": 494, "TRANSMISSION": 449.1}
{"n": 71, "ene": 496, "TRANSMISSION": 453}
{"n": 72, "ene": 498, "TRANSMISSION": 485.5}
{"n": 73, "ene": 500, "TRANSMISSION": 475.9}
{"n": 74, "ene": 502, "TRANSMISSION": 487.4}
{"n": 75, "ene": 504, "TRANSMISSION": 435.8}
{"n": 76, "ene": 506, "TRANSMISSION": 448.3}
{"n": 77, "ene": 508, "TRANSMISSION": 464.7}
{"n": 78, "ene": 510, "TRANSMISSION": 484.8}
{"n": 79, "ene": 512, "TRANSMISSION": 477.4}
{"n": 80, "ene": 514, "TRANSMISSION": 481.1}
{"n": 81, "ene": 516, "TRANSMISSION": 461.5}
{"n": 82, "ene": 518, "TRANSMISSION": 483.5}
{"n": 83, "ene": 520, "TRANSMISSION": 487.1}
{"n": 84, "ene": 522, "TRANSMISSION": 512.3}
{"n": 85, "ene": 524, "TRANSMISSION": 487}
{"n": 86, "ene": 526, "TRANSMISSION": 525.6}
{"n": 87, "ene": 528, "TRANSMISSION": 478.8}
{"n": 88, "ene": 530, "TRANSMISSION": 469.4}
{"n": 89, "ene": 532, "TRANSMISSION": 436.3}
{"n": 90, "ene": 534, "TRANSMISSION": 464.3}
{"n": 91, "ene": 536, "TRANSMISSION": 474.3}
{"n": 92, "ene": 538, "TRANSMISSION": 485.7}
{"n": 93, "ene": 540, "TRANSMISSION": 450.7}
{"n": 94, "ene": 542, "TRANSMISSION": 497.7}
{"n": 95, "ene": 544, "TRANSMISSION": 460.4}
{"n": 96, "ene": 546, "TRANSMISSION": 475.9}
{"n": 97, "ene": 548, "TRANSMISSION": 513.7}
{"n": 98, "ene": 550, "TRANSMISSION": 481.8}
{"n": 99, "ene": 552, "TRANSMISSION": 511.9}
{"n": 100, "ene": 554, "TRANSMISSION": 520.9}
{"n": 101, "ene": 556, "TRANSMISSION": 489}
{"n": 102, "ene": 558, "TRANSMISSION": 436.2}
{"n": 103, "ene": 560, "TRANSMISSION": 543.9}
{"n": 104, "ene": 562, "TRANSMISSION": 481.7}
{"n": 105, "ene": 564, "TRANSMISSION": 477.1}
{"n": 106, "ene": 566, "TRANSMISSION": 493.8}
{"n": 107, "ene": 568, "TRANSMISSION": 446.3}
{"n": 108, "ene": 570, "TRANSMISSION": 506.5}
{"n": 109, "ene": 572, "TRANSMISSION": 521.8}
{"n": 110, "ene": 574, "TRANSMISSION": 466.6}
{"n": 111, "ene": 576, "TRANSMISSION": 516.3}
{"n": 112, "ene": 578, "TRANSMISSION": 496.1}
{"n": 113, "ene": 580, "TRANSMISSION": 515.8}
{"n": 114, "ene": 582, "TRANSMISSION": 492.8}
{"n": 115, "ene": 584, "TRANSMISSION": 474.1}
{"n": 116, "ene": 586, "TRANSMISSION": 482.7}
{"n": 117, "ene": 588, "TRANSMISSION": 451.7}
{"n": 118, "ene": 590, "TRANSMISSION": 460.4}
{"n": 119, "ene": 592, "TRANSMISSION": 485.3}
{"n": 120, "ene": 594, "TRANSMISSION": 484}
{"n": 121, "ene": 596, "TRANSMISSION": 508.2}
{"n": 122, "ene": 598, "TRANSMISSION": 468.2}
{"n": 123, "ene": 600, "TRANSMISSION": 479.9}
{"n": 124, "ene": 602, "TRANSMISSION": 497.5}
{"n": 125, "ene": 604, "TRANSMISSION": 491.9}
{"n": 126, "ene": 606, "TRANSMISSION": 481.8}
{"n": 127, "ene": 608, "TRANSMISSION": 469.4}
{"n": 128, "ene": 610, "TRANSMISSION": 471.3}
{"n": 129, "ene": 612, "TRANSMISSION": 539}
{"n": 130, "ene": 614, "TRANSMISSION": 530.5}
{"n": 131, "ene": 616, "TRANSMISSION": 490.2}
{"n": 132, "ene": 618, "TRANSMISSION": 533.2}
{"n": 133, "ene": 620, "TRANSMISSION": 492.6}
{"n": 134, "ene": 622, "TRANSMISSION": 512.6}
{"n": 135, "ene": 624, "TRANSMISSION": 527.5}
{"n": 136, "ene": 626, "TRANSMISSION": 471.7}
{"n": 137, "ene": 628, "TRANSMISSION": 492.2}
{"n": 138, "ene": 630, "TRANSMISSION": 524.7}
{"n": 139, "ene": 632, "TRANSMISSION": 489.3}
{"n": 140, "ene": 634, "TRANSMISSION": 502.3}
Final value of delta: 479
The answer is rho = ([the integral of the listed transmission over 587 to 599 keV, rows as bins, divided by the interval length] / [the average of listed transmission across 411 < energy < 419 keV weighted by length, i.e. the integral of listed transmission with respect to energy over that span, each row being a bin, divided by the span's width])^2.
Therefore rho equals 1.09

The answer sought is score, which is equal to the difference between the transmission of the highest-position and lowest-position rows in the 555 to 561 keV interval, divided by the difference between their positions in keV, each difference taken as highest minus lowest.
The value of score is 14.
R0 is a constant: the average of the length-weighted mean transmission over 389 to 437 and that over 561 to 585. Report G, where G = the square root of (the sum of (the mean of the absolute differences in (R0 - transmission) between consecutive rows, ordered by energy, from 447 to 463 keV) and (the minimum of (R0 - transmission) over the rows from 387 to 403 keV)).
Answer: 11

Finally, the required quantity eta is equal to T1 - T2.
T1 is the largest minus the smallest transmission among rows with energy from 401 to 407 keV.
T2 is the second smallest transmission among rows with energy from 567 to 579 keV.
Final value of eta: -391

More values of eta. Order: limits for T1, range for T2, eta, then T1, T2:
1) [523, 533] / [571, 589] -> -377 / 89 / 466.6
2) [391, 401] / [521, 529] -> -366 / 121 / 487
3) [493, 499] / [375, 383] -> -267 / 36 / 303.1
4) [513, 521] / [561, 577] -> -441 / 26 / 466.6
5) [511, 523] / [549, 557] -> -438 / 51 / 489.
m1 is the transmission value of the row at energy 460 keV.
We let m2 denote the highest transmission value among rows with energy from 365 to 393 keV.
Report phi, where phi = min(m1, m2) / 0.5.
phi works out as 723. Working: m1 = 542.1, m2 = 361.6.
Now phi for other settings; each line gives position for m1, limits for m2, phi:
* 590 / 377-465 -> 921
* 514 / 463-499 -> 962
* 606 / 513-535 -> 964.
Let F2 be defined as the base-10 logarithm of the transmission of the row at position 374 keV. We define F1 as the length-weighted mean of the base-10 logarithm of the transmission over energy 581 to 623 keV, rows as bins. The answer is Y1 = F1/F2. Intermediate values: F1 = 2.69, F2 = 2.56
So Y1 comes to 1.05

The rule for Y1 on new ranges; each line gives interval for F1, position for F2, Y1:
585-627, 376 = 1.07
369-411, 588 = 0.95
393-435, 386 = 1.11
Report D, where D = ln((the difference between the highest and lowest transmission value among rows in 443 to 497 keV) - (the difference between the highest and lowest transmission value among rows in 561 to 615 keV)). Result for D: 3.7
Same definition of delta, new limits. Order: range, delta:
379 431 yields 393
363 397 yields 308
